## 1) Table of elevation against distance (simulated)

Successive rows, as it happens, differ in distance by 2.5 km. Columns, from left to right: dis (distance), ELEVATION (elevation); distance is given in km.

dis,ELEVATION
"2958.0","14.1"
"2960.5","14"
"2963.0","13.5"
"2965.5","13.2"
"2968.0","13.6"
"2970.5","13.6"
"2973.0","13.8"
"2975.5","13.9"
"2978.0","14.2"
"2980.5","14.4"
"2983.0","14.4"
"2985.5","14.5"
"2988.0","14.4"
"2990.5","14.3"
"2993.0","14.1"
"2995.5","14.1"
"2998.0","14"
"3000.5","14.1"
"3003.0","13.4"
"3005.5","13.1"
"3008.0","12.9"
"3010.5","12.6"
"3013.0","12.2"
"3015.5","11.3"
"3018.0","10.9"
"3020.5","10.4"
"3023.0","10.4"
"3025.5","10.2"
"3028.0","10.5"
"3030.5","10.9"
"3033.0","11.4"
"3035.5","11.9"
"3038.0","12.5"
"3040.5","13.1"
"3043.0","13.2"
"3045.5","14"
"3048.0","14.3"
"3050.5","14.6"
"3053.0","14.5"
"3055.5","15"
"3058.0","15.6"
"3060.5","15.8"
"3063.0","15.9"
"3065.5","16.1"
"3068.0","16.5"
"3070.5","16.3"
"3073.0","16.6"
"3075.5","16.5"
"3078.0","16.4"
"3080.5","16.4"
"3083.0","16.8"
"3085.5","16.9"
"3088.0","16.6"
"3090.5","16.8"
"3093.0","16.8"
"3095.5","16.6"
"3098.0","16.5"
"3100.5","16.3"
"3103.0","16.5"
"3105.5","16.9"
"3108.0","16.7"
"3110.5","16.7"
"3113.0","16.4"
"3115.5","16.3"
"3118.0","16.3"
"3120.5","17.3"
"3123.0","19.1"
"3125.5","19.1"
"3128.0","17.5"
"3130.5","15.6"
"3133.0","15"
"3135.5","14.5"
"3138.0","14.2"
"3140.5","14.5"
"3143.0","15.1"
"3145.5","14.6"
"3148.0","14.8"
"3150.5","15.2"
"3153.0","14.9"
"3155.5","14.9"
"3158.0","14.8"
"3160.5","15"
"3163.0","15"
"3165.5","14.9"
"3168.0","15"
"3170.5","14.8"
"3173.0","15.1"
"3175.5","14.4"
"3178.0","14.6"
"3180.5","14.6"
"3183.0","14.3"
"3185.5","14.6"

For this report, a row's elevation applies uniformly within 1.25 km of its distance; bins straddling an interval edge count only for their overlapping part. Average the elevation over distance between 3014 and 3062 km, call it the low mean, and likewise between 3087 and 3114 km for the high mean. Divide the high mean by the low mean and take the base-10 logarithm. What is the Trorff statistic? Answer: 0.12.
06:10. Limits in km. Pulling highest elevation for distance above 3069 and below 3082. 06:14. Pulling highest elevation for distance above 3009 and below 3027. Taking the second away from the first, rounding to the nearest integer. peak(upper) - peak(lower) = 4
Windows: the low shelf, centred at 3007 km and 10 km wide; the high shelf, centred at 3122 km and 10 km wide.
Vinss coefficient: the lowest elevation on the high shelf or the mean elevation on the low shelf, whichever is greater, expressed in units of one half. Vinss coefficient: 33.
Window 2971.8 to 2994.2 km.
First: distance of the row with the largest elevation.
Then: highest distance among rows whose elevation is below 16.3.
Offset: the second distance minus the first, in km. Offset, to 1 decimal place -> 7.5 km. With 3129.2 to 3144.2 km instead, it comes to 12.5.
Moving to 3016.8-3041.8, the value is 0.0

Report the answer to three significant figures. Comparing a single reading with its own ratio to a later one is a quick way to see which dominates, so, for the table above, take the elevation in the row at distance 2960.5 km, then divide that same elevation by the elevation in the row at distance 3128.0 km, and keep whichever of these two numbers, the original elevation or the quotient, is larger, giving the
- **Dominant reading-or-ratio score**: 14.0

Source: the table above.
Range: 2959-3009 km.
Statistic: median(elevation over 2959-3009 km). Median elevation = 14.0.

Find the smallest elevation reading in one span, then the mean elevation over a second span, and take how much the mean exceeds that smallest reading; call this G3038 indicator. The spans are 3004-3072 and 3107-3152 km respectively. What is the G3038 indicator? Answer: 6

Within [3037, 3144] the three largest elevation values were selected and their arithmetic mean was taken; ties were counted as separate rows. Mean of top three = 18.6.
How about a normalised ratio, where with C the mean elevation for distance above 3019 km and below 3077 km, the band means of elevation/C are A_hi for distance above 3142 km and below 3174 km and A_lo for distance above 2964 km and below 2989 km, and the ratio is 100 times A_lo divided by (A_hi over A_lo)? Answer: 95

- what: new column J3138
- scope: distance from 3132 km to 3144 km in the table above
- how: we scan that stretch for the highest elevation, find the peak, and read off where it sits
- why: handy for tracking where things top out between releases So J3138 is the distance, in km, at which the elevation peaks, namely 3143.0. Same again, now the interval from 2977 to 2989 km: 2985.5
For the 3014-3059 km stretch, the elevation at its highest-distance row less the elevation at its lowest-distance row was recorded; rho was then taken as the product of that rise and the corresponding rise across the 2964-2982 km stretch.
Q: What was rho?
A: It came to 5.16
